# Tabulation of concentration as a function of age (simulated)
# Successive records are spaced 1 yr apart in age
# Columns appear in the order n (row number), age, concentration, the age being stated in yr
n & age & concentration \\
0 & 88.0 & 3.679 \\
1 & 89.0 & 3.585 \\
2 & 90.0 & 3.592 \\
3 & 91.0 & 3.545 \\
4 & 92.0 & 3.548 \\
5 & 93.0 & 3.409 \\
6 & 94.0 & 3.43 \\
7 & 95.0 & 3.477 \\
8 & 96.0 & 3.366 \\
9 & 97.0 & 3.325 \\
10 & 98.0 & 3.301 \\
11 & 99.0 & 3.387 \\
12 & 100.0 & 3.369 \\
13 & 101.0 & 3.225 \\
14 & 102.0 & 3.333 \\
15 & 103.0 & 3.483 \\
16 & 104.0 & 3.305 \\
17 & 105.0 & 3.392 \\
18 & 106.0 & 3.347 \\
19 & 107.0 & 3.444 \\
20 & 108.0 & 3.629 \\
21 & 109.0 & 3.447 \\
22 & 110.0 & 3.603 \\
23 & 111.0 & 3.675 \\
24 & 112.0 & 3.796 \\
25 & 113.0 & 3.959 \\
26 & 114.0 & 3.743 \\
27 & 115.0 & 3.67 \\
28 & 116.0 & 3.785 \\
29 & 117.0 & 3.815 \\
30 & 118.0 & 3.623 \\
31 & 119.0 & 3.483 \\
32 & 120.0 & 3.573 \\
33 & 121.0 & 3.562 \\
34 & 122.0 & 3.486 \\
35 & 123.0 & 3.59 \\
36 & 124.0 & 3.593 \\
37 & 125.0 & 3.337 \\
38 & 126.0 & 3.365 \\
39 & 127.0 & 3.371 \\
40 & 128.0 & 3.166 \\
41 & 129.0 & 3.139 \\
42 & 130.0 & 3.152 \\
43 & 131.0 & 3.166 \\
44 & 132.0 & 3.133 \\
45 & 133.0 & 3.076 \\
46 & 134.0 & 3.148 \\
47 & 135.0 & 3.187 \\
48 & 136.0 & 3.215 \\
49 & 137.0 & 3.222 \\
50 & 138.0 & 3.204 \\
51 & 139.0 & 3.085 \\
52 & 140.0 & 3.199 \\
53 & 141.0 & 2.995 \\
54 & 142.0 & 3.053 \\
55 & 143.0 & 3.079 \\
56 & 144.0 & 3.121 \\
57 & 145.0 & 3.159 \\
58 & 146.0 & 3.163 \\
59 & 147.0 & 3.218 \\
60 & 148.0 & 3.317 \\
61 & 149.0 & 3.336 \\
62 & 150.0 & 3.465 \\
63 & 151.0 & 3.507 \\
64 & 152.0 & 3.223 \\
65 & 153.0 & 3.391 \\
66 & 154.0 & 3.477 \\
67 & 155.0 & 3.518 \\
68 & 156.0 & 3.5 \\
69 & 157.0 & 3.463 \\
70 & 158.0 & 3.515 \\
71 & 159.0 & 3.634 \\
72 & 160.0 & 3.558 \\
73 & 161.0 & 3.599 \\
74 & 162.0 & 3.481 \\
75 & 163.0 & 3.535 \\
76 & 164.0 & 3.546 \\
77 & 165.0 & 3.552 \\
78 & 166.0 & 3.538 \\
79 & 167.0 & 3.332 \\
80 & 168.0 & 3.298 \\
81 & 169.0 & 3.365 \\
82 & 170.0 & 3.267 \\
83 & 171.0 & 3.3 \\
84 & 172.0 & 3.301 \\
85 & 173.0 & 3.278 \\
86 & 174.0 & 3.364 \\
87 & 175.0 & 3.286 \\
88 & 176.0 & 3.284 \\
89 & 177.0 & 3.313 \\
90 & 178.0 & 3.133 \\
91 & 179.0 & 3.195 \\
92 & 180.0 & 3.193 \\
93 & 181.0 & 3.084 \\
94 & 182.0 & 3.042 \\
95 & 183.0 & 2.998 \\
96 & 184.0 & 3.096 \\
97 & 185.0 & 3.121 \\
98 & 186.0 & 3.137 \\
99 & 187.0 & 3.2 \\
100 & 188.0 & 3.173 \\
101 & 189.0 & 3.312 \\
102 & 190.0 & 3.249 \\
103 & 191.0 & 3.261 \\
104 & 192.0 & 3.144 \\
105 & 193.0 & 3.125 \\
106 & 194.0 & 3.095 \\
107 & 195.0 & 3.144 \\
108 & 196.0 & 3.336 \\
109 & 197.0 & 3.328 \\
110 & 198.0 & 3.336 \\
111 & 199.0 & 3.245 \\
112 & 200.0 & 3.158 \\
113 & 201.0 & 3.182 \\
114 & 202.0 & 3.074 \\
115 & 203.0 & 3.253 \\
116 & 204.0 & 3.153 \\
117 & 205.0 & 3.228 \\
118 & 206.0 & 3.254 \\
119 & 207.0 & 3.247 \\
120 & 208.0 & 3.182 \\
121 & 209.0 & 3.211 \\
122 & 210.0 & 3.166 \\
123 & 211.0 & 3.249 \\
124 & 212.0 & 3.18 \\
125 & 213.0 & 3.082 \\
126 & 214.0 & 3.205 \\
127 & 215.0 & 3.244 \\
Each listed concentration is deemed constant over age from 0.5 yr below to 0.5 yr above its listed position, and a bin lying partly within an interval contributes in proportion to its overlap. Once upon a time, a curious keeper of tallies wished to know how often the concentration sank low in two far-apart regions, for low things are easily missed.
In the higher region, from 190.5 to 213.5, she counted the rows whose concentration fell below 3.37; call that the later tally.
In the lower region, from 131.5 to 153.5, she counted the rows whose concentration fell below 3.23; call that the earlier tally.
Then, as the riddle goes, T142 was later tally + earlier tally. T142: 40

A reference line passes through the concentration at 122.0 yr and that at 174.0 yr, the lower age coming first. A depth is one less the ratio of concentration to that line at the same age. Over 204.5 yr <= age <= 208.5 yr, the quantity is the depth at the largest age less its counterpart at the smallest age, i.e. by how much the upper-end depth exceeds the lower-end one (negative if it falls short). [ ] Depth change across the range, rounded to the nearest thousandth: 0.012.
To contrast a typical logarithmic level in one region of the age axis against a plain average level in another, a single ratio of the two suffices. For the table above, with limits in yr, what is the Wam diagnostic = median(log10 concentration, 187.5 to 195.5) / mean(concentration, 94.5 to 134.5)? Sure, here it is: 0.145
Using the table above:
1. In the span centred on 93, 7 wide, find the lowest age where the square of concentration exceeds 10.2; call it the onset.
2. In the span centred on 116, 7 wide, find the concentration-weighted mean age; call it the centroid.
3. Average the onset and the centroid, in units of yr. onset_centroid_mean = 103.0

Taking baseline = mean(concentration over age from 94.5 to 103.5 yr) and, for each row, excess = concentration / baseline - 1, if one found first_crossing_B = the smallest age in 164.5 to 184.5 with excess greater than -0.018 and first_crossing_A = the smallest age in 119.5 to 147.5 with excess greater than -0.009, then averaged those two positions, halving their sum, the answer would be 142.5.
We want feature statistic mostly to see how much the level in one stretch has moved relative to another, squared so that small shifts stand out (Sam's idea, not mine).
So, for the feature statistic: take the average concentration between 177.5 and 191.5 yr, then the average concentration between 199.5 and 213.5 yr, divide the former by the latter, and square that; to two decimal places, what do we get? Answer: 0.98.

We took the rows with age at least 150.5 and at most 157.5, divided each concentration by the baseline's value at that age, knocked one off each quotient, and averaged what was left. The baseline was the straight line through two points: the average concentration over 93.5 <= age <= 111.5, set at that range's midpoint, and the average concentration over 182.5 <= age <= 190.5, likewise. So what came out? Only 0.06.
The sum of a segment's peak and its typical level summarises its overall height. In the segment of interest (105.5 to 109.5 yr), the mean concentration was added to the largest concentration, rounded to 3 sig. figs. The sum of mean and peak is 7.10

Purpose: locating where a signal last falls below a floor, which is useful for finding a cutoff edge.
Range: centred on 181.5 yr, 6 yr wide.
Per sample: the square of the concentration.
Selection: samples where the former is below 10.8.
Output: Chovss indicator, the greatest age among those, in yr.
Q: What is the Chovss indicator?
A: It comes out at 184.0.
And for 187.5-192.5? 192.0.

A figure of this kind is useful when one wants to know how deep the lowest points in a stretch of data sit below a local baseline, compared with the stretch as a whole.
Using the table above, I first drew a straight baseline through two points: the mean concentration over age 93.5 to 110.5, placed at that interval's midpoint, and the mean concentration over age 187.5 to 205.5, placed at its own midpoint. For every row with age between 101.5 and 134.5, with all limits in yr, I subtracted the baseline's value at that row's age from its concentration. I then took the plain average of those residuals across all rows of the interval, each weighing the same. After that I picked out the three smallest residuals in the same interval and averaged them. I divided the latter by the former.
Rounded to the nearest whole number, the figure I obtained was -2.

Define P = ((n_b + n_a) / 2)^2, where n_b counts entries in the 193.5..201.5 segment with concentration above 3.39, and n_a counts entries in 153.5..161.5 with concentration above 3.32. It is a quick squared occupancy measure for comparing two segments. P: 16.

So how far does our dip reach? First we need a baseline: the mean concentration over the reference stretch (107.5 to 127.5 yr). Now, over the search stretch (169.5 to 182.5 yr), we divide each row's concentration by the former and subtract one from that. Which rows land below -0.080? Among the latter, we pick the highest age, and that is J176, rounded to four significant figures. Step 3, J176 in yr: 182.0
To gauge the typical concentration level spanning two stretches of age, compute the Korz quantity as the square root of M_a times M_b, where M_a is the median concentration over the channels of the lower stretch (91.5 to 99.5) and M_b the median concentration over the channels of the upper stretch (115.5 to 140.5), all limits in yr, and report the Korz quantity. 3.31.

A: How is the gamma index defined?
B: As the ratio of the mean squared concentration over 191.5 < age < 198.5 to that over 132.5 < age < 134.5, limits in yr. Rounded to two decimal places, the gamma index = 1.07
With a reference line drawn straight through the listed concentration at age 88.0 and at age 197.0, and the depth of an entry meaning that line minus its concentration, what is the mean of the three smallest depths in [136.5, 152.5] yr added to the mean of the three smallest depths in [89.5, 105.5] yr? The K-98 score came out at 0.15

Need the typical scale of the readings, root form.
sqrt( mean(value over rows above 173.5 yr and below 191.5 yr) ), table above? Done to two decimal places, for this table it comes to 1.79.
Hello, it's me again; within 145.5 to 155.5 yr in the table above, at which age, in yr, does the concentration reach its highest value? 155.0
